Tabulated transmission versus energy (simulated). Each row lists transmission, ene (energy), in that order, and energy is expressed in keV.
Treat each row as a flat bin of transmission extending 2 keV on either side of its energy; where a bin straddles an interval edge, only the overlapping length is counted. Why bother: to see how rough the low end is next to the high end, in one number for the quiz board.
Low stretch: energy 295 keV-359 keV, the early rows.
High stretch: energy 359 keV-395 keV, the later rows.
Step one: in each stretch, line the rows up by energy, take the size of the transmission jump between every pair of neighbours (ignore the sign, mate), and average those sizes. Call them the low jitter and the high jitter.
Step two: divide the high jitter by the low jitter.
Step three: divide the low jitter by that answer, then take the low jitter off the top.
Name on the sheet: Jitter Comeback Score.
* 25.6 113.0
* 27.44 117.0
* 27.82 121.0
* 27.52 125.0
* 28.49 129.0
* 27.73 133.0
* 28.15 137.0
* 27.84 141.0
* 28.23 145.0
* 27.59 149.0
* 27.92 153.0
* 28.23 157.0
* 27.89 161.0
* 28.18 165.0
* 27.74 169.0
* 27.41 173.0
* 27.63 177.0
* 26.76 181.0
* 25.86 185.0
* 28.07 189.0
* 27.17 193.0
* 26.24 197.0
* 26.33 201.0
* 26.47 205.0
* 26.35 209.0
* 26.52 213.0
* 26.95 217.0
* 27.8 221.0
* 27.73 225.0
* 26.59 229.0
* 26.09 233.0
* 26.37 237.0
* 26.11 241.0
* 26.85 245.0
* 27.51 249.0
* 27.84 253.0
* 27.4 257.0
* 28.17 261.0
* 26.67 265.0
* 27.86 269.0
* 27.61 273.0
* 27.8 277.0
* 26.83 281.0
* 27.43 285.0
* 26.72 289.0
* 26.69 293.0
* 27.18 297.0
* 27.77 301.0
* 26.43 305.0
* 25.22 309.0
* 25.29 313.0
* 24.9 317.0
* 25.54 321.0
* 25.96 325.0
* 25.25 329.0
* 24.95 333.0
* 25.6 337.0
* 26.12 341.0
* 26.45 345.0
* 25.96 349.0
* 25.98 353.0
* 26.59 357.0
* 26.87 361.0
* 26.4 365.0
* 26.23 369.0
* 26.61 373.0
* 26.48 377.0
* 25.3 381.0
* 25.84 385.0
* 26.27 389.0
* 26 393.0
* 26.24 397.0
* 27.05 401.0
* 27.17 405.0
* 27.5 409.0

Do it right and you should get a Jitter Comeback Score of 0.13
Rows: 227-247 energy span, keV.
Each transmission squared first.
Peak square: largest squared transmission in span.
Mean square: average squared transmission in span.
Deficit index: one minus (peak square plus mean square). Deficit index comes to -1417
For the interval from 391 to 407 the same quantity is -1446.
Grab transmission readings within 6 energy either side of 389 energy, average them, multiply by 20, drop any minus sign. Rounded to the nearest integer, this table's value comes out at 521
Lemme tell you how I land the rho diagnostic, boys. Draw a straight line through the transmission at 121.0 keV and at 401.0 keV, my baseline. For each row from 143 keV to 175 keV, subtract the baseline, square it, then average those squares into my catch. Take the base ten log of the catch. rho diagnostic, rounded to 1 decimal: -1.0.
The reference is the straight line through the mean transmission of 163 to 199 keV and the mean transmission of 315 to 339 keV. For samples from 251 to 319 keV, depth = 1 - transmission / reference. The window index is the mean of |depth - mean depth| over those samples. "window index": 0.025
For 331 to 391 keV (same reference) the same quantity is 0.020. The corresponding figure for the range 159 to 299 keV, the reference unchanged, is 0.027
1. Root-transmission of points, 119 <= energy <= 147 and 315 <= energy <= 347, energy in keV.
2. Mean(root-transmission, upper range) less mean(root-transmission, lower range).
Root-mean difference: -0.229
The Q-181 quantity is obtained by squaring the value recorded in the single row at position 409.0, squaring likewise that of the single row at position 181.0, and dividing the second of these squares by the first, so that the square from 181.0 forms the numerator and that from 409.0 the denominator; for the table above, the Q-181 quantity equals 0.95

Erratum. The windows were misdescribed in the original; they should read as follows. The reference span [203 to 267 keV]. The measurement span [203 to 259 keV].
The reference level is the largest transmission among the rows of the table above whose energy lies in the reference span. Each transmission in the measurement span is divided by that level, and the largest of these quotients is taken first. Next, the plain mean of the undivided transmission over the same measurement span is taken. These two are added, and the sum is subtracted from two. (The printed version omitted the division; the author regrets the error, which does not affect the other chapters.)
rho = -25.9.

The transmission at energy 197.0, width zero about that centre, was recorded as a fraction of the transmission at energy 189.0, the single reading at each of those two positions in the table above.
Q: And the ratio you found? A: 0.93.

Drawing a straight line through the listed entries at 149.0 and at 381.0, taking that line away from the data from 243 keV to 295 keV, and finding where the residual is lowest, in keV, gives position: 245.0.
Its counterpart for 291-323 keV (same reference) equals 317.0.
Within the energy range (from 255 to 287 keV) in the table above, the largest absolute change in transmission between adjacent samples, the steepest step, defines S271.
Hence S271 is 1.5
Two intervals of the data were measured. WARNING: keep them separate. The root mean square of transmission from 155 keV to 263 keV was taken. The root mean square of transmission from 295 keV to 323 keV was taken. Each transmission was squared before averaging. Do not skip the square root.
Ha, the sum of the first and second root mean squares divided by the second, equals 2.041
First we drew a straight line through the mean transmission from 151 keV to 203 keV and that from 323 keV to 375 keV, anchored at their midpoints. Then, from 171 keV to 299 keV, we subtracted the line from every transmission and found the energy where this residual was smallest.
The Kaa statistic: 185.0 keV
